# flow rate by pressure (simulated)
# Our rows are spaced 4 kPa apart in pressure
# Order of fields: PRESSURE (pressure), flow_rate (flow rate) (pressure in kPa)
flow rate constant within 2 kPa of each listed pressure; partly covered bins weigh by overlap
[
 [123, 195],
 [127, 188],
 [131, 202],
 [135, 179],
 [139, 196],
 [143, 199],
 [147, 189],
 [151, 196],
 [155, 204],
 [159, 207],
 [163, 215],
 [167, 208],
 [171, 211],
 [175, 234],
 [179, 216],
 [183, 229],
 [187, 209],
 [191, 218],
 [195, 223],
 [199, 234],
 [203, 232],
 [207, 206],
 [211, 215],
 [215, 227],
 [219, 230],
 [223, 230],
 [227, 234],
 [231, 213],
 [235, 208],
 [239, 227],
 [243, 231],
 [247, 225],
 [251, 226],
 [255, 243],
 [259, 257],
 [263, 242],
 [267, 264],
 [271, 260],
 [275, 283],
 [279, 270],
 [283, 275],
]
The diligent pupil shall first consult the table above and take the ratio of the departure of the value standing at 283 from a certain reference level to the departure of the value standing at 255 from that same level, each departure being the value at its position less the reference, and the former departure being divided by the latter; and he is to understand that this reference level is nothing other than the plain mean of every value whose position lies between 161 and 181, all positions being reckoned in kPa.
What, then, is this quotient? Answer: 2.2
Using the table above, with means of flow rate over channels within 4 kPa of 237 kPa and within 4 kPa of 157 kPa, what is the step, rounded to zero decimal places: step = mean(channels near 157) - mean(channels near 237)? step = -12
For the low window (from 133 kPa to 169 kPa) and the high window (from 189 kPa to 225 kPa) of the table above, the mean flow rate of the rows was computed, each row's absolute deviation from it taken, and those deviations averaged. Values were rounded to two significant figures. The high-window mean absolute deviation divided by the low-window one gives 0.90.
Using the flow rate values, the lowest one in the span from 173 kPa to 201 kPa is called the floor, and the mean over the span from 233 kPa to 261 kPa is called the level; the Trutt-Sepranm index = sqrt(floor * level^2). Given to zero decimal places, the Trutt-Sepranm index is 3340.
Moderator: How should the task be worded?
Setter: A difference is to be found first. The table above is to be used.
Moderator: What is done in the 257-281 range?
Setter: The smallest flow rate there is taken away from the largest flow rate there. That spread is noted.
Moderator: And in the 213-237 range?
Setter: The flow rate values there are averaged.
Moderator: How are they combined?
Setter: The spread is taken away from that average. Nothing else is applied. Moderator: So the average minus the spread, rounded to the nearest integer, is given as 183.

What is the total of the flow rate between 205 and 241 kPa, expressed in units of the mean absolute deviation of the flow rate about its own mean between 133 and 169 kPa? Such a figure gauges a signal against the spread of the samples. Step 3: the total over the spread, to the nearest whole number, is 241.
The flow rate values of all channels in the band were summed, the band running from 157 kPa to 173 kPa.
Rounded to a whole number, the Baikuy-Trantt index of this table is 841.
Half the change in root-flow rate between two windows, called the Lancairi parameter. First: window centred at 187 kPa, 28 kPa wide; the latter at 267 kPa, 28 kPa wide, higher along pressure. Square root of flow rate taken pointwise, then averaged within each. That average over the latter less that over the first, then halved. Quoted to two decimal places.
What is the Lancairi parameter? 0.59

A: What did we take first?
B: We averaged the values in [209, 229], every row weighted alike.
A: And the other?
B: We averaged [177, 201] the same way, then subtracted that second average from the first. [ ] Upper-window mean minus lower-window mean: 6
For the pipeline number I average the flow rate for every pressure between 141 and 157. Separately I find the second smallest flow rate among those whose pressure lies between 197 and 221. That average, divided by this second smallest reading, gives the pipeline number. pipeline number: 0.916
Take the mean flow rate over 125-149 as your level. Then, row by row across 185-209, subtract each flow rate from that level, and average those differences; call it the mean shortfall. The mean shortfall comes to -28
